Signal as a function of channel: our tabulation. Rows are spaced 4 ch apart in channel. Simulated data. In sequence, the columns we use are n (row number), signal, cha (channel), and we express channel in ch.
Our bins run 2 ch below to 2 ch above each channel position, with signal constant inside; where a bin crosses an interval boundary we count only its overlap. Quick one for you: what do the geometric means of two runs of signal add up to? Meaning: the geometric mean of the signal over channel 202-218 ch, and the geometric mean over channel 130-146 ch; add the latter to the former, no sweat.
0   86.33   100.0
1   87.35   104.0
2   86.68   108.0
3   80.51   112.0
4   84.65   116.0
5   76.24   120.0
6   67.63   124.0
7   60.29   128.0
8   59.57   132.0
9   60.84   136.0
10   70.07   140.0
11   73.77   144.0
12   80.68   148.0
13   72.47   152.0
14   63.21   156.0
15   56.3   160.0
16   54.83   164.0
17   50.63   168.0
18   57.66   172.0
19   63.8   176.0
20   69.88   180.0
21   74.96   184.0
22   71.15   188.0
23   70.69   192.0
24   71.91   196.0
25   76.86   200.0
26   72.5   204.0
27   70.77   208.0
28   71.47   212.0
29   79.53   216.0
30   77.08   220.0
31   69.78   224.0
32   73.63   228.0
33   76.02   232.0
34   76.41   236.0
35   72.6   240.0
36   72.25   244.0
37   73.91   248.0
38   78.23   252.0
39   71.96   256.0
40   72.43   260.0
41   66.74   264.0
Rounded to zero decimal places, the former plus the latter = 139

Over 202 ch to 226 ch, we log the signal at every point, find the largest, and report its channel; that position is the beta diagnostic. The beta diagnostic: 216.0 ch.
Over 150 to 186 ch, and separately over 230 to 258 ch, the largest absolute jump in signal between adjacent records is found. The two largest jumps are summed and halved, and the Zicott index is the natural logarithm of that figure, 2.05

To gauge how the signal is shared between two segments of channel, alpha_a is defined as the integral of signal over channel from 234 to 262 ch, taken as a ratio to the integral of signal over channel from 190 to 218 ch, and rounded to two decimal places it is 1.01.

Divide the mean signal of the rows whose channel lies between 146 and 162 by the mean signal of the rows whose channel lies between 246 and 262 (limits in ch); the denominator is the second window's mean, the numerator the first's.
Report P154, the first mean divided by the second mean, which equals 0.92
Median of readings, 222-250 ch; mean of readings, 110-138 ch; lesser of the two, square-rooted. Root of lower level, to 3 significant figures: 8.36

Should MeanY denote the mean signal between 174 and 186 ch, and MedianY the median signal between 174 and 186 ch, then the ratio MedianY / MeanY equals 1.00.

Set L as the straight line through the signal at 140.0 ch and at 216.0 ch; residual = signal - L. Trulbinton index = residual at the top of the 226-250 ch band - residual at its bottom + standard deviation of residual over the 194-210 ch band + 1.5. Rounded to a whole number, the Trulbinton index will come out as 2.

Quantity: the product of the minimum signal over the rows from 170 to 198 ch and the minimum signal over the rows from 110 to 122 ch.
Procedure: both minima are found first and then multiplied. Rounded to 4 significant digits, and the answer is 4396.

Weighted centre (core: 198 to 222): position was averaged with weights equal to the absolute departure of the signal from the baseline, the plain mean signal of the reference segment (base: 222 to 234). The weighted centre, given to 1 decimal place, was 211.9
